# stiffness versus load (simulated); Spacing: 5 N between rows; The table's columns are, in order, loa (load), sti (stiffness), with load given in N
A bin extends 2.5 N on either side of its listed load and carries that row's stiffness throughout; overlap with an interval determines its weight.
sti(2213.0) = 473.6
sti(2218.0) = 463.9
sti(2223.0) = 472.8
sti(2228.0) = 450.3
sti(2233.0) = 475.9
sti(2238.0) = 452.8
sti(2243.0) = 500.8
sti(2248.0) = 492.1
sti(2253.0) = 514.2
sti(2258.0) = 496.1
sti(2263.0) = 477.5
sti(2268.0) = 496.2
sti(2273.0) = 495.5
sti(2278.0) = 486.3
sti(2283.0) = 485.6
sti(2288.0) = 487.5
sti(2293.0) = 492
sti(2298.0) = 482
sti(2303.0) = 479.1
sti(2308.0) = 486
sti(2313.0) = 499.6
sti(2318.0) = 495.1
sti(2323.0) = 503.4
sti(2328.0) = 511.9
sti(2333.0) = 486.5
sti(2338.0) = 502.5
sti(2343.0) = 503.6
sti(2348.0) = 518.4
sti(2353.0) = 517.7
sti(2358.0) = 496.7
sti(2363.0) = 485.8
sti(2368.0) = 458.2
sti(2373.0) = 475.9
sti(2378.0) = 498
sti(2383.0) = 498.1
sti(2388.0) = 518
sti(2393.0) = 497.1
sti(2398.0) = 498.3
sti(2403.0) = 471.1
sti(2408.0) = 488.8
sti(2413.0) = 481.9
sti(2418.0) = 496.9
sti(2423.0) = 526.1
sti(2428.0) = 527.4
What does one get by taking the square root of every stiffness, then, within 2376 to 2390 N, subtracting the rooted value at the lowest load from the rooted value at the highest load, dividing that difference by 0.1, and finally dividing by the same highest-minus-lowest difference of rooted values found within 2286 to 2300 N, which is -36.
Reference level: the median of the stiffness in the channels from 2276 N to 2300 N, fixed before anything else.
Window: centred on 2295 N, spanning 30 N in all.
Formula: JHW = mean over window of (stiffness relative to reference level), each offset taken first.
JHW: -1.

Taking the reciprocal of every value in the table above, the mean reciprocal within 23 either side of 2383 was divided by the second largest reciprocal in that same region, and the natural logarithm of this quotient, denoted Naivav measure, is -0.036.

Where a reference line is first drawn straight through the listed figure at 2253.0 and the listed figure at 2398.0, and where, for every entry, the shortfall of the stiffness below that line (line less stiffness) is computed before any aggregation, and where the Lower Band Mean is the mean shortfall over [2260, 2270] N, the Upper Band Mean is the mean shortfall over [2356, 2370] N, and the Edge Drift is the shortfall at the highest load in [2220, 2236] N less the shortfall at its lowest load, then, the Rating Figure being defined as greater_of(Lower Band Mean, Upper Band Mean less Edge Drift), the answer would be 26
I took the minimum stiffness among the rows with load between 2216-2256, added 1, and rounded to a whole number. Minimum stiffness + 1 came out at 451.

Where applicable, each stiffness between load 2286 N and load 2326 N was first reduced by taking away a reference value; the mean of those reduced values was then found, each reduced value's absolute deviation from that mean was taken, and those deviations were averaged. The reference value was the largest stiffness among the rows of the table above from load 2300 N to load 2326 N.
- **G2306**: 6.9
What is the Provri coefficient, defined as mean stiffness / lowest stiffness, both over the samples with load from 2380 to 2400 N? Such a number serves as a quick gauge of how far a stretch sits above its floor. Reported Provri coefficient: 1.01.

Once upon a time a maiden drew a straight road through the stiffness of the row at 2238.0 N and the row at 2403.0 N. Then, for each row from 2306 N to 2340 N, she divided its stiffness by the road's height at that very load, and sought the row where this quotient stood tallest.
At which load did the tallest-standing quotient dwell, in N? 2328.0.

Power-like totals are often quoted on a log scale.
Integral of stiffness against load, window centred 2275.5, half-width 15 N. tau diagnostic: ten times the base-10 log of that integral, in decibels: 41.7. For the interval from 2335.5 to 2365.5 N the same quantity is 41.8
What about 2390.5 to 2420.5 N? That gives 41.7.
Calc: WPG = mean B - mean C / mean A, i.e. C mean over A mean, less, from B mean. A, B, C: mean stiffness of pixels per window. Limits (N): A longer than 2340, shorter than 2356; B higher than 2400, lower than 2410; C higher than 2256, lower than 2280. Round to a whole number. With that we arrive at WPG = 479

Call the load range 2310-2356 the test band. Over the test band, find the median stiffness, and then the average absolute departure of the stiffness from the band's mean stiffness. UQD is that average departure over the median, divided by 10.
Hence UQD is 0.0015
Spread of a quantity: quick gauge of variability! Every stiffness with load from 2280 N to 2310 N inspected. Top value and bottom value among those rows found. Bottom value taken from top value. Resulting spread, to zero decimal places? 13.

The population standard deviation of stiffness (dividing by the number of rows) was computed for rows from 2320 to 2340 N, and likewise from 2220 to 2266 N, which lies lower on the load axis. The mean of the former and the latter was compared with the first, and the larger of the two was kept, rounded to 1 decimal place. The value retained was 14.7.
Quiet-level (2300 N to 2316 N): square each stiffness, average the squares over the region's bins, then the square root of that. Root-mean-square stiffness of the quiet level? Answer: 488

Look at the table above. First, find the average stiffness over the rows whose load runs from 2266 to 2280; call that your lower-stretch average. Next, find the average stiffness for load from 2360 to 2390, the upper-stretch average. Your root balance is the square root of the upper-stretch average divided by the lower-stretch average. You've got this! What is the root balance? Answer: 0.996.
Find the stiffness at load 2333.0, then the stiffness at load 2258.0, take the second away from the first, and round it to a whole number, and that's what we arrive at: -10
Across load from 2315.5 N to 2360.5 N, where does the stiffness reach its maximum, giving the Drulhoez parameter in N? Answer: 2348.0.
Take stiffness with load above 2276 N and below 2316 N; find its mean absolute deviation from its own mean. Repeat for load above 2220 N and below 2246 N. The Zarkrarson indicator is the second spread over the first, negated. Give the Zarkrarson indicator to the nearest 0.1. -3.5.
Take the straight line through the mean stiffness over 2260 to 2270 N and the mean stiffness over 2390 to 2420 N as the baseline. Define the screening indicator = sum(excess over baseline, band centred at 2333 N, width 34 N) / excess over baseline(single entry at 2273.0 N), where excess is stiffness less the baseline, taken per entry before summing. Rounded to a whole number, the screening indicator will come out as 12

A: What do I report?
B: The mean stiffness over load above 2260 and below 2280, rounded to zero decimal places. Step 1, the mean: 489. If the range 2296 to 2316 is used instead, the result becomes 487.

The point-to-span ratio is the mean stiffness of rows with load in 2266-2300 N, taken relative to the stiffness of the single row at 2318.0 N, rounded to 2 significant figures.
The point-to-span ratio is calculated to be 0.99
